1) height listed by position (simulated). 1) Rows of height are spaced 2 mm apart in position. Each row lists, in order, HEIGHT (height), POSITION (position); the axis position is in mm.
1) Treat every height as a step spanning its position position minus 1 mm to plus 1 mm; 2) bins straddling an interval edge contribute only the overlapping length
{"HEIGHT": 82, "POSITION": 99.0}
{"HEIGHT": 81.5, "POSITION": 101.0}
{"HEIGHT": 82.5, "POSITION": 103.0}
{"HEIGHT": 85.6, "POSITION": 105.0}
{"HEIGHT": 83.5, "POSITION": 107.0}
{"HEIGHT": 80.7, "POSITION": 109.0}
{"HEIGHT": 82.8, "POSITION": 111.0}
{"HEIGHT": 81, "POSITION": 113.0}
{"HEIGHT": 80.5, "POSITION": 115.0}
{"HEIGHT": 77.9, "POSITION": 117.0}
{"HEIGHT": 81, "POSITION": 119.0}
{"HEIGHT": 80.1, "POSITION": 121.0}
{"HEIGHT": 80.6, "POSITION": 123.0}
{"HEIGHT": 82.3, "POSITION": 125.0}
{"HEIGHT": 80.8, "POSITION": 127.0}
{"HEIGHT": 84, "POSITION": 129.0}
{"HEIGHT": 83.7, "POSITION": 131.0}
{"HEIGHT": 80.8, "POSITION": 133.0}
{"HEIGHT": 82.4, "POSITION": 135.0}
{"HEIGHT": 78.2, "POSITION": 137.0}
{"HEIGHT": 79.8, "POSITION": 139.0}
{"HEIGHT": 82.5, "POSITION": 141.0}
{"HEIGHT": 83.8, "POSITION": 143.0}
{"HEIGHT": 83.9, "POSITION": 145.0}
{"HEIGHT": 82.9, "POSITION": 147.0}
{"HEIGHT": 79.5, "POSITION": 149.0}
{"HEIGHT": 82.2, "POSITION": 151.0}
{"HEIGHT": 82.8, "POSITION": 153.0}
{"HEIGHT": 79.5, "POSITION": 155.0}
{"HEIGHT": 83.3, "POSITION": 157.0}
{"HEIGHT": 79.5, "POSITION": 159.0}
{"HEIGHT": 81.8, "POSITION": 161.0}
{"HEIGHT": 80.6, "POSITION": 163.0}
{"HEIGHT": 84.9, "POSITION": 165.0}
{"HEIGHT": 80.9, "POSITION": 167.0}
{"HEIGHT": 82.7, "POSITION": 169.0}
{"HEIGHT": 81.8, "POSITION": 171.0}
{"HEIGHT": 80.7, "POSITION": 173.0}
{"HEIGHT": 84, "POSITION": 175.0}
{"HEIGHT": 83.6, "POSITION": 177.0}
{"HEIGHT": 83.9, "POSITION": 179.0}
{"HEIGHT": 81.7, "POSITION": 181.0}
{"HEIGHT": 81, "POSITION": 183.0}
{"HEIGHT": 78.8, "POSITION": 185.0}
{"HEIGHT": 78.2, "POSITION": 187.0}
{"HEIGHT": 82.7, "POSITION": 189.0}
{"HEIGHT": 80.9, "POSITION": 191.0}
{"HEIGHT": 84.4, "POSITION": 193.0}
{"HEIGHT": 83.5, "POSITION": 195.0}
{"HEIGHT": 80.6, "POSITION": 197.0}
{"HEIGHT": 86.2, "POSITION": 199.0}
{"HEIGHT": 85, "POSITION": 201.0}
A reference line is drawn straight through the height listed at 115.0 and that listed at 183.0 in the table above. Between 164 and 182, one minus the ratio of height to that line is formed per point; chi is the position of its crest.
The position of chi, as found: 173.0 mm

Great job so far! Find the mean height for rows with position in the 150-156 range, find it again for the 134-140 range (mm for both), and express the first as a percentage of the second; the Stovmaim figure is 102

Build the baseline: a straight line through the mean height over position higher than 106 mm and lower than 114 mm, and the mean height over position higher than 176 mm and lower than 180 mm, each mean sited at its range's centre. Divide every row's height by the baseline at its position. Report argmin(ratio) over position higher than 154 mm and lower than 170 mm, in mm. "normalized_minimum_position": 159.0 mm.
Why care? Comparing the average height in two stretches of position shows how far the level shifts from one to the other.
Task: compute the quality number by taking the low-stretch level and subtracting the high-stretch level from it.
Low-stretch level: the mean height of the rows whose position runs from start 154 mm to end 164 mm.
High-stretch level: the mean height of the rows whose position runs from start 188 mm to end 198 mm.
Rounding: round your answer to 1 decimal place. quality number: -1.5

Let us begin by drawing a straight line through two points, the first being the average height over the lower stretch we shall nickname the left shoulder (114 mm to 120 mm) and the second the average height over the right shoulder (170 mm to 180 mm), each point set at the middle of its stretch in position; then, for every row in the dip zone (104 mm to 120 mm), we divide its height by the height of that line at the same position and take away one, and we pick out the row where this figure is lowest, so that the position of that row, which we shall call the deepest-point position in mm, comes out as 117.0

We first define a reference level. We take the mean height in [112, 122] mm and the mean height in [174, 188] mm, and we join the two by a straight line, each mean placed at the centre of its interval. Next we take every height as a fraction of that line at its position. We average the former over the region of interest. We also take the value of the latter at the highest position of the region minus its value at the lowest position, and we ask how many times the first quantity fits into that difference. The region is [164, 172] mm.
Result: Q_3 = -0.04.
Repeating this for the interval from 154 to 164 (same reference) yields 0.01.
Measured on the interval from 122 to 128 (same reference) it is 0.00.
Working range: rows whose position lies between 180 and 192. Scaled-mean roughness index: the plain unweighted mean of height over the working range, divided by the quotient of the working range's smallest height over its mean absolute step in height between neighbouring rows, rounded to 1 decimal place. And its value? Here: 2.0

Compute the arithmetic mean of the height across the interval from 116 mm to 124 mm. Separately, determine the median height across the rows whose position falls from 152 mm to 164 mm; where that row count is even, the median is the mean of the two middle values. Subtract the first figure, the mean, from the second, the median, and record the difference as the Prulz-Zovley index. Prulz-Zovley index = 1.3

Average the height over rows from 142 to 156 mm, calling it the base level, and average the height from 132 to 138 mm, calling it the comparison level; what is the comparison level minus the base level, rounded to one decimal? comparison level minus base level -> -1.6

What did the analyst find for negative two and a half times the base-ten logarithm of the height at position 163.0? -4.77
